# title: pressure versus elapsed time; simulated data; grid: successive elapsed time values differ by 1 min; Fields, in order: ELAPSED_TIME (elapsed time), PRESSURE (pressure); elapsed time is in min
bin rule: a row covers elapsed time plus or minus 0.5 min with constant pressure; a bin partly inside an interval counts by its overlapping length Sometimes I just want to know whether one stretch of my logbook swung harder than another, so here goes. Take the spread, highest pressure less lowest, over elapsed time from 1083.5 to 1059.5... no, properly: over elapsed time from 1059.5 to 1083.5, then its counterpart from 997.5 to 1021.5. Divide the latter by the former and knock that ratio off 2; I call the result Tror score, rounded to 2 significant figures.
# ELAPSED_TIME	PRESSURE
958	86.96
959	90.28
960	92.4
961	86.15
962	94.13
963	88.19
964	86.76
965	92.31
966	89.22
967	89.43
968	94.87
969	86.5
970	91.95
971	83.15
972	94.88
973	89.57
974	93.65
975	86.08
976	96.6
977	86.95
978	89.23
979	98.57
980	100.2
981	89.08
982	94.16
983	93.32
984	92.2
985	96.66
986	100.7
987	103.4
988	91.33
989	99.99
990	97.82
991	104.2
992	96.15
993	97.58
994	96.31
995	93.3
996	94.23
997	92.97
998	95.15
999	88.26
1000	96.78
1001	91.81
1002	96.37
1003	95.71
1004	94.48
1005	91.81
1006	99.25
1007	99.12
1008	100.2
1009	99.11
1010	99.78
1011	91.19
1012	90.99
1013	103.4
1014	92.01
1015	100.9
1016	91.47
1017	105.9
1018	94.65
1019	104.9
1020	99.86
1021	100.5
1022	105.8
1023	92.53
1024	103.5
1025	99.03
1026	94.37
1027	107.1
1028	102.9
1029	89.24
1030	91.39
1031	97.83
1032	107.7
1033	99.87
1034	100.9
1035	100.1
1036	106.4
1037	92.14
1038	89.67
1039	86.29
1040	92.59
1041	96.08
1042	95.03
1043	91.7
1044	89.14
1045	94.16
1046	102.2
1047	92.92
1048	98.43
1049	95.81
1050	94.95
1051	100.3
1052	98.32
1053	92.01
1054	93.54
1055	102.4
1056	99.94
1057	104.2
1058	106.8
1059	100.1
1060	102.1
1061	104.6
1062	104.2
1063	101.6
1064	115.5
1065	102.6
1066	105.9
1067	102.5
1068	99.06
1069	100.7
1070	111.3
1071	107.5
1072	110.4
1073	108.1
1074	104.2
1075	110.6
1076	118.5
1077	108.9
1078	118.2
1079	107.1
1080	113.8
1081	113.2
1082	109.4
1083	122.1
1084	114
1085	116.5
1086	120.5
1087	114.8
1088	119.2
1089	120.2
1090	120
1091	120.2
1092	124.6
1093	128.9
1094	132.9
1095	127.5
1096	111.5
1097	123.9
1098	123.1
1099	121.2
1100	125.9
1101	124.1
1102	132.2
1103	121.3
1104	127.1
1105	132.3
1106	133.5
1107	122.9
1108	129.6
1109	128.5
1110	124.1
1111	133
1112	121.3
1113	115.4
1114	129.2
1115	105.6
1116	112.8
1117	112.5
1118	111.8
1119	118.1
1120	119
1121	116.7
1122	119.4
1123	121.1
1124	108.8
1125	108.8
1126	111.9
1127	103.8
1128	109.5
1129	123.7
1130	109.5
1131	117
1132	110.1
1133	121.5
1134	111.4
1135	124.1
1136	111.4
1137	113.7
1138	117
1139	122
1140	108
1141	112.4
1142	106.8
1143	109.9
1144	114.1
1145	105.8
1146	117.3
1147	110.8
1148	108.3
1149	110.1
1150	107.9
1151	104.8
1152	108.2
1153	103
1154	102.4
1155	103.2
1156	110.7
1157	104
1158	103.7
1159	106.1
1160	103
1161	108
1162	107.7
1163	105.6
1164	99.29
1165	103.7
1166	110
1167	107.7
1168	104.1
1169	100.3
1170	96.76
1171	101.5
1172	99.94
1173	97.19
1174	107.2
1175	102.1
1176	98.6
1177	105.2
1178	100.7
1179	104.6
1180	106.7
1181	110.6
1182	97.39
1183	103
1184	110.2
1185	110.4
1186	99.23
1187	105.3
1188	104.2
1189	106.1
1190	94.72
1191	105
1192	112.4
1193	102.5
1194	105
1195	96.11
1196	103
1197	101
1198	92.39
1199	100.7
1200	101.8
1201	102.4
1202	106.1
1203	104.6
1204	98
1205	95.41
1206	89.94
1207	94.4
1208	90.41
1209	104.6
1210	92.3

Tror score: 1.2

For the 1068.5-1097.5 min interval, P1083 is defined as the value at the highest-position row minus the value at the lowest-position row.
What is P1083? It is 23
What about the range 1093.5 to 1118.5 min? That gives -21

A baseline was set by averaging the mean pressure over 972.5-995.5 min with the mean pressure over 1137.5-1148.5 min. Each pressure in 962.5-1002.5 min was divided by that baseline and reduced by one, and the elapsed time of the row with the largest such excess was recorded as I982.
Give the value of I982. 991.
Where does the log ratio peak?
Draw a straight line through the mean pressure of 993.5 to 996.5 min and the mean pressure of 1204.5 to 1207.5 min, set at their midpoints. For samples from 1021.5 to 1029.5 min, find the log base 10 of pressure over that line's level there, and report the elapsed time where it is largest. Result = 1027 min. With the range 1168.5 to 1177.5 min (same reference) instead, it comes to 1174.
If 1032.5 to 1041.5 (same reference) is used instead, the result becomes 1036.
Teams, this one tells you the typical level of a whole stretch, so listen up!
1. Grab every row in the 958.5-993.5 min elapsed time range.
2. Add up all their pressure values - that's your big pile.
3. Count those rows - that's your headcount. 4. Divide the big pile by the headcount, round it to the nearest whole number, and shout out 93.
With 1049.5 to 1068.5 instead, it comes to 102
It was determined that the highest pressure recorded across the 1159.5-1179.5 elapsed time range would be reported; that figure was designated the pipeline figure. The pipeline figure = 110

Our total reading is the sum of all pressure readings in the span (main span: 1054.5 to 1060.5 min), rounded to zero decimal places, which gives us 616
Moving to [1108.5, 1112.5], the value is 507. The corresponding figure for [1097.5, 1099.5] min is 244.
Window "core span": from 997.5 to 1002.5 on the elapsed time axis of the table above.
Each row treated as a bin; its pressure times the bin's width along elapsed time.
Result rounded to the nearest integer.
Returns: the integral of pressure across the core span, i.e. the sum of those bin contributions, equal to 468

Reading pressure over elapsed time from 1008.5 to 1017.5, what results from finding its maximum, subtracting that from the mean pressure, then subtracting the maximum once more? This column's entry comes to -115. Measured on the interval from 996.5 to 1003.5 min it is -100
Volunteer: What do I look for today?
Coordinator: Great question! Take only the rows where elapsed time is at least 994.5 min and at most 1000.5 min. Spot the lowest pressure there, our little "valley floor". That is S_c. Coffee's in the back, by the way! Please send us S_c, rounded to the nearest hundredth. 88.26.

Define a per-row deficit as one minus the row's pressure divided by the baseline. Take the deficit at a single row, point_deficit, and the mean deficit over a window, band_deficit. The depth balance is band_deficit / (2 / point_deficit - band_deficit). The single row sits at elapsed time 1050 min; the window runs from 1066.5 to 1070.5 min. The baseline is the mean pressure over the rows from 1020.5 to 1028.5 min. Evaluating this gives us -0.0008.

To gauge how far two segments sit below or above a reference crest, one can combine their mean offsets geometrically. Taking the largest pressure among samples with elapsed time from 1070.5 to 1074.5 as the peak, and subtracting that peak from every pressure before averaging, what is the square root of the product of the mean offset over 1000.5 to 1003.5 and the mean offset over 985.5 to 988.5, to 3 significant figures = 13.7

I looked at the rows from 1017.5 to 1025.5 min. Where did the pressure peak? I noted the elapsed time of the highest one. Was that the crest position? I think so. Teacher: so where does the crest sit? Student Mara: 1022 min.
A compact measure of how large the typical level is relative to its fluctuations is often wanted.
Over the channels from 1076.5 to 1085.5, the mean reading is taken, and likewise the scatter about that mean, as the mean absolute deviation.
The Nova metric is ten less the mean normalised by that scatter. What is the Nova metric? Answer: -22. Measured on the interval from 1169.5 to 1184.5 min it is -17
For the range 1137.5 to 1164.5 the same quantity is -19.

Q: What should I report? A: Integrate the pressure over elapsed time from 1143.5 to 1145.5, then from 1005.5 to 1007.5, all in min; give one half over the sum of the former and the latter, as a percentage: 0.120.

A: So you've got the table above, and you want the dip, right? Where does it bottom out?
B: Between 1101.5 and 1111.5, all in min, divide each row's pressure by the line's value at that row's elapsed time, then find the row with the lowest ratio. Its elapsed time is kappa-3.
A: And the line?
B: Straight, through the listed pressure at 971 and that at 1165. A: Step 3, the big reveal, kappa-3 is 1103 min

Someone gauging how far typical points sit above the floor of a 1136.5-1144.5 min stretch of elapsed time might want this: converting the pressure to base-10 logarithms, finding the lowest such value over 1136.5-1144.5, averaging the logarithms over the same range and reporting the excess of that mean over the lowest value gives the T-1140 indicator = 0.024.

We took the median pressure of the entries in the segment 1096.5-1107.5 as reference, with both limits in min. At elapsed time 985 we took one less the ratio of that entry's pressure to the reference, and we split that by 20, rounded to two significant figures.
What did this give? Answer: 0.011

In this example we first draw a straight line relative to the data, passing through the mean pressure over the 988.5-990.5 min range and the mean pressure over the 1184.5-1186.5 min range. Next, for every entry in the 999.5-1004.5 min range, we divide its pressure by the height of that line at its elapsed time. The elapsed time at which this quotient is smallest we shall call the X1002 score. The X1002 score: 1001 min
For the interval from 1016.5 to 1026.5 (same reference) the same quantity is 1023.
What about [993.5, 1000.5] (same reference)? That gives 999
